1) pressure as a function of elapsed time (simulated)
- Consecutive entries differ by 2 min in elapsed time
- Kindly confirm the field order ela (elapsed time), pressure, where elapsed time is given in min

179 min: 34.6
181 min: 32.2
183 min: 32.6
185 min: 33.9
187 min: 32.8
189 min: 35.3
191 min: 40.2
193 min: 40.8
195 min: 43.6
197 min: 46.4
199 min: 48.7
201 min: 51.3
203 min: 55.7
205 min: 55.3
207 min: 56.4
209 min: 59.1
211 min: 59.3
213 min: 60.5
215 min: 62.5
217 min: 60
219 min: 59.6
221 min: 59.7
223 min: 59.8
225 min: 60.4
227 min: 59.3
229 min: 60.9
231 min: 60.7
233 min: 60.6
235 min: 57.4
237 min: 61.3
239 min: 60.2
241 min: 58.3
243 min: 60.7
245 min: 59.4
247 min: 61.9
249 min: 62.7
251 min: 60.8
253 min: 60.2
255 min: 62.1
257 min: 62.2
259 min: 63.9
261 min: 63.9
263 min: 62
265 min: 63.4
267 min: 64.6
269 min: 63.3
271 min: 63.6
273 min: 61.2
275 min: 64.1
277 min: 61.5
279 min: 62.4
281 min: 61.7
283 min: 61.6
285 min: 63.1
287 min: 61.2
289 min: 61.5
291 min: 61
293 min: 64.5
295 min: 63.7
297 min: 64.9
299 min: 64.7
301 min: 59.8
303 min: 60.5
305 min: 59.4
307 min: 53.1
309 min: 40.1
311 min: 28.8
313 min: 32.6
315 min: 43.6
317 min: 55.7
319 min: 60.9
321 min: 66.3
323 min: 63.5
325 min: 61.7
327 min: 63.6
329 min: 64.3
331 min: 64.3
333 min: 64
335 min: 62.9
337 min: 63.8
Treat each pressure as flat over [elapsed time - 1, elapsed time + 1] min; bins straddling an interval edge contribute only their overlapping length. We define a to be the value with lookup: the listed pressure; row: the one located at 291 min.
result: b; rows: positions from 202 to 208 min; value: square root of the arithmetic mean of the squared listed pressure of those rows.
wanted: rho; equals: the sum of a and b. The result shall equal 116.8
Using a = 61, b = 56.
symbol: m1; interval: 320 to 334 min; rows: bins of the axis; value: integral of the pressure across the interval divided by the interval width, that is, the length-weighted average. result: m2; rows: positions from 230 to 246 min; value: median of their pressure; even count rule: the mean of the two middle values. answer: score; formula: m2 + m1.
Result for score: 124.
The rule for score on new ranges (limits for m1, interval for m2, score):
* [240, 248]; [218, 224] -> 120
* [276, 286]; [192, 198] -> 106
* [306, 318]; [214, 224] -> 102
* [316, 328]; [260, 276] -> 125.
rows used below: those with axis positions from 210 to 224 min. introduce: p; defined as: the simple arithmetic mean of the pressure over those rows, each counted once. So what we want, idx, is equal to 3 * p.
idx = 181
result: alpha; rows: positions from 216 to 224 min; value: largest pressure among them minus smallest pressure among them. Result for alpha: 0.4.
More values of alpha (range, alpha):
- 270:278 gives 2.9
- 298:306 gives 5.3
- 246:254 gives 2.5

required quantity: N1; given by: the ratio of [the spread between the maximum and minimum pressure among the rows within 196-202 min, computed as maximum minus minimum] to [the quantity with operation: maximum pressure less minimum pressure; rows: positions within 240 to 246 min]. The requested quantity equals 2.0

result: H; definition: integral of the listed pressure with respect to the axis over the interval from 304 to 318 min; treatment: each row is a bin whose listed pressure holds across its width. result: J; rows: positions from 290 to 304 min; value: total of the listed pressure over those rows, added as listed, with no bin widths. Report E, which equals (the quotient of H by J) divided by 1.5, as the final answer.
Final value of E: 0.95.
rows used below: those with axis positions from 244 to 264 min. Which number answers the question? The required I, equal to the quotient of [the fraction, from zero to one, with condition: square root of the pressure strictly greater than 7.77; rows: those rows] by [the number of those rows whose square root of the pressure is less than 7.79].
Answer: 0.40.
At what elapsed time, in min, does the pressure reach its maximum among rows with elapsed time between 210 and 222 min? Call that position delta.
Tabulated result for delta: 215 min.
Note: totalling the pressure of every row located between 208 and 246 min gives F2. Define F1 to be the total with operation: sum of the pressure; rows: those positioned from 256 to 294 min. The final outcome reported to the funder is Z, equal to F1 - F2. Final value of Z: 51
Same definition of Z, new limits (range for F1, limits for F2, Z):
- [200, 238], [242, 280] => -64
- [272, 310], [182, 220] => 216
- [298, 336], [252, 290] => -118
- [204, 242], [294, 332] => 60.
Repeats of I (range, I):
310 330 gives 0.15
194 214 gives 0.01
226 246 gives 0.08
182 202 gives 0.00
